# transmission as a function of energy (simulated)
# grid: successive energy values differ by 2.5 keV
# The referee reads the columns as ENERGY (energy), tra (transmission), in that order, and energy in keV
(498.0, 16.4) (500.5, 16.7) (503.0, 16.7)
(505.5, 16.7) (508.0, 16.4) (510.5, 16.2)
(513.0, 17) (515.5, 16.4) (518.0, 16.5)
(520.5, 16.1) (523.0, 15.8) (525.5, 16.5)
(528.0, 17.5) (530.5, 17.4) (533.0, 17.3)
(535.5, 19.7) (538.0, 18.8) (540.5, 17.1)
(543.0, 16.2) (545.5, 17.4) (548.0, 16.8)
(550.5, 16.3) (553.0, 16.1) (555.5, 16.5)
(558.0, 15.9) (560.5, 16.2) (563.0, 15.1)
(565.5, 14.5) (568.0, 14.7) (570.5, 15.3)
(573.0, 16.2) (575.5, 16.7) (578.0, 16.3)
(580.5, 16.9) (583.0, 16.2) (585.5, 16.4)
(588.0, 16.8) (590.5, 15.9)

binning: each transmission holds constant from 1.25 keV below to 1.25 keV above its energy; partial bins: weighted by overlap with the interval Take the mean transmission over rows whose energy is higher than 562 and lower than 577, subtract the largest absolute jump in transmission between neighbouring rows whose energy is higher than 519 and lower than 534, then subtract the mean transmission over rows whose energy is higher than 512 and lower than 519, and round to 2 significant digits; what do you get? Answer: -2.2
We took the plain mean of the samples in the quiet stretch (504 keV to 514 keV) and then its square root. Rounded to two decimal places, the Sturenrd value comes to 4.07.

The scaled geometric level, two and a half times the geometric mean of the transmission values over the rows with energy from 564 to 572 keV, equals 37.1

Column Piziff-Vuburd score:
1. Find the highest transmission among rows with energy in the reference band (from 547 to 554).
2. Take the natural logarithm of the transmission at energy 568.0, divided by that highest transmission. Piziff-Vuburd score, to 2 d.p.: -0.13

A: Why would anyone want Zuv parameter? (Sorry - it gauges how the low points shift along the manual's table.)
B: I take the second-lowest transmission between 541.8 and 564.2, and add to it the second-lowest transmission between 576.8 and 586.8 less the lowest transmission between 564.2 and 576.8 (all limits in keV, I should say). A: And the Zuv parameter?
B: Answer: 17.7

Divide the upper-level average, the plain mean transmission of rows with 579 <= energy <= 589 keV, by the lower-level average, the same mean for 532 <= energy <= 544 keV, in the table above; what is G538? 0.93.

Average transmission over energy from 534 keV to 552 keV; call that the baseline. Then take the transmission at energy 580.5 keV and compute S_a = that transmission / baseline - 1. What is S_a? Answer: -0.03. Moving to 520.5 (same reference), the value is -0.08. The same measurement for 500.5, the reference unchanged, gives -0.04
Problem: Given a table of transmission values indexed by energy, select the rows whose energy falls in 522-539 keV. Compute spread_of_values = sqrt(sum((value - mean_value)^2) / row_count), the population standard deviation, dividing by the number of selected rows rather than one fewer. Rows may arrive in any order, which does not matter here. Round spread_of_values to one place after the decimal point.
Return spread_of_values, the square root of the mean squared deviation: 1.2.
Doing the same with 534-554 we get 1.2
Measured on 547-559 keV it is 0.3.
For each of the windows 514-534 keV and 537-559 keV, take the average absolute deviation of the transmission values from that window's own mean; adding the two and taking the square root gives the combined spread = 1.09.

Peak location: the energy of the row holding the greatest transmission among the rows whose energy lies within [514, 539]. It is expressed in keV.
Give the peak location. 535.5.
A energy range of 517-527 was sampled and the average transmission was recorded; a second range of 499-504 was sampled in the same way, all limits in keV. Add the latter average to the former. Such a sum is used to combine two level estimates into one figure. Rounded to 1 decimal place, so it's 32.9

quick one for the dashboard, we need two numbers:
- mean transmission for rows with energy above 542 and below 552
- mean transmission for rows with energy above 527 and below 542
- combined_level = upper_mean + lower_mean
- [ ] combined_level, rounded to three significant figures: 34.6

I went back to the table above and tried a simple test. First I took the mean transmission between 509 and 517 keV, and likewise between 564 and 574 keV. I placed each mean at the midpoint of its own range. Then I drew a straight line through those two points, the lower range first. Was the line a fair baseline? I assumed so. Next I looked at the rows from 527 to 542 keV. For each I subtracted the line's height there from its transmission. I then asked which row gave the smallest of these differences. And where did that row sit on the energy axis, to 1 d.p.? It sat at 540.5 keV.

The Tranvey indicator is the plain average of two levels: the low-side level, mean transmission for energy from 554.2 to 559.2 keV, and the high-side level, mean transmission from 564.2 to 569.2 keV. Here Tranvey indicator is 15.40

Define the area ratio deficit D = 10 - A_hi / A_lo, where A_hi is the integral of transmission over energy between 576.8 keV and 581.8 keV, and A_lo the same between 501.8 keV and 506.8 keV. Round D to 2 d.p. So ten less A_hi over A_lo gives 9.01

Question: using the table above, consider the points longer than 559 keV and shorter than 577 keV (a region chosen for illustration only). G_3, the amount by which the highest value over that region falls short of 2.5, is -14.2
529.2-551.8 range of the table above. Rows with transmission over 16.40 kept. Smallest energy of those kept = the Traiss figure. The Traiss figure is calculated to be 530.5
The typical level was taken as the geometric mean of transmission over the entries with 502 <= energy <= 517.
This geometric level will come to 16.6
